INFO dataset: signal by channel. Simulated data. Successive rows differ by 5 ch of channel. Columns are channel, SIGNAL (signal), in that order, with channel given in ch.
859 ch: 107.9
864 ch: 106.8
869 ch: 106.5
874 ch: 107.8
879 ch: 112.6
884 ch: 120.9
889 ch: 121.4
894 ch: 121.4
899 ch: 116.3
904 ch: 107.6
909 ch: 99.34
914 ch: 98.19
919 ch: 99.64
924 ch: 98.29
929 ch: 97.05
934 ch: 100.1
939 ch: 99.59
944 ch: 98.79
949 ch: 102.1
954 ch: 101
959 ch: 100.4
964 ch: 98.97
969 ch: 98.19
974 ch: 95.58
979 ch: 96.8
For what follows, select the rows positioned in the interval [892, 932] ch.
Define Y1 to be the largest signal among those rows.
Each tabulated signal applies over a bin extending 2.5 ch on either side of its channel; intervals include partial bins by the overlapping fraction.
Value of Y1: 121.4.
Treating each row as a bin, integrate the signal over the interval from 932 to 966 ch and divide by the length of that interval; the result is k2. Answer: 100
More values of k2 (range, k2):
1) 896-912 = 108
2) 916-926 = 99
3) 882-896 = 121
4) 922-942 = 99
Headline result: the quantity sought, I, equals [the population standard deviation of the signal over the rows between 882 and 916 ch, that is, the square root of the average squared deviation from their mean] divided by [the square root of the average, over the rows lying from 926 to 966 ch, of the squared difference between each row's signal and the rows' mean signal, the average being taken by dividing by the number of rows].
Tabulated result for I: 6.7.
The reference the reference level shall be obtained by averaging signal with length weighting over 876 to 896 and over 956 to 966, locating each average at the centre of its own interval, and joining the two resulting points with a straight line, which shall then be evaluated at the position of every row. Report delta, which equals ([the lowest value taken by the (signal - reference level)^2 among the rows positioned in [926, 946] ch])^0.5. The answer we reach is 5.3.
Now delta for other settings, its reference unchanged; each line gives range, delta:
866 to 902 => 0.8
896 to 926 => 0.8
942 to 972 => 0.1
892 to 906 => 0.8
